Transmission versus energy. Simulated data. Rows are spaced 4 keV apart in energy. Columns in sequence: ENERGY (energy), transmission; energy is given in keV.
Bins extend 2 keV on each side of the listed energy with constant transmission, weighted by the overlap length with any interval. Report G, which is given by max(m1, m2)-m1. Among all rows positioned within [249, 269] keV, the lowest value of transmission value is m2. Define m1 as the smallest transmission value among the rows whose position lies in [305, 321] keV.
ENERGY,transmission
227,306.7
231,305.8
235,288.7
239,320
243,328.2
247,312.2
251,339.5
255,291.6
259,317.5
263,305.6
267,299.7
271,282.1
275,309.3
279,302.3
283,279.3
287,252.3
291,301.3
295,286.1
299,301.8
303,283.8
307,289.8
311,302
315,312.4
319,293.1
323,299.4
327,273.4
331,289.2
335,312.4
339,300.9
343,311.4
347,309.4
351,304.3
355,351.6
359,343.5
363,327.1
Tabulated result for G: 2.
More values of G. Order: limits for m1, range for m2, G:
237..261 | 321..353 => 0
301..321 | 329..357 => 5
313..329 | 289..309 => 10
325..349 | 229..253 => 15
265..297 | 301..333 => 21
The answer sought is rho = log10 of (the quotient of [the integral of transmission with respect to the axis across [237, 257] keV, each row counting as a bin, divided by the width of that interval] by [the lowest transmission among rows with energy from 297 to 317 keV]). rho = 0.05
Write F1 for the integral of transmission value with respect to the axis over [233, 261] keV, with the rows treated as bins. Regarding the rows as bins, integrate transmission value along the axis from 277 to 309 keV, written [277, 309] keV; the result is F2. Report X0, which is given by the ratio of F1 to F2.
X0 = 0.96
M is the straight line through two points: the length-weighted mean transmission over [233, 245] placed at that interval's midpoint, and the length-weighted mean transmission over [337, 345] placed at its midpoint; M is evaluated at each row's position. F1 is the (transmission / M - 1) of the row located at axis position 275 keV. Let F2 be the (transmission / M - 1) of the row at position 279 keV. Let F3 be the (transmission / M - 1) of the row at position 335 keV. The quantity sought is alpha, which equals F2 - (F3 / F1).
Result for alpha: 7.2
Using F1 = -0.003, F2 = -0.02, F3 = 0.019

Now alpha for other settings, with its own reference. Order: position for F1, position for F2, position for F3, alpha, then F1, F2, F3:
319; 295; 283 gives -2.2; -0.047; -0.07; -0.098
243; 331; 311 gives 0.3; 0.052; -0.06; -0.019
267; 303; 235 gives -2.3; -0.035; -0.08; -0.076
